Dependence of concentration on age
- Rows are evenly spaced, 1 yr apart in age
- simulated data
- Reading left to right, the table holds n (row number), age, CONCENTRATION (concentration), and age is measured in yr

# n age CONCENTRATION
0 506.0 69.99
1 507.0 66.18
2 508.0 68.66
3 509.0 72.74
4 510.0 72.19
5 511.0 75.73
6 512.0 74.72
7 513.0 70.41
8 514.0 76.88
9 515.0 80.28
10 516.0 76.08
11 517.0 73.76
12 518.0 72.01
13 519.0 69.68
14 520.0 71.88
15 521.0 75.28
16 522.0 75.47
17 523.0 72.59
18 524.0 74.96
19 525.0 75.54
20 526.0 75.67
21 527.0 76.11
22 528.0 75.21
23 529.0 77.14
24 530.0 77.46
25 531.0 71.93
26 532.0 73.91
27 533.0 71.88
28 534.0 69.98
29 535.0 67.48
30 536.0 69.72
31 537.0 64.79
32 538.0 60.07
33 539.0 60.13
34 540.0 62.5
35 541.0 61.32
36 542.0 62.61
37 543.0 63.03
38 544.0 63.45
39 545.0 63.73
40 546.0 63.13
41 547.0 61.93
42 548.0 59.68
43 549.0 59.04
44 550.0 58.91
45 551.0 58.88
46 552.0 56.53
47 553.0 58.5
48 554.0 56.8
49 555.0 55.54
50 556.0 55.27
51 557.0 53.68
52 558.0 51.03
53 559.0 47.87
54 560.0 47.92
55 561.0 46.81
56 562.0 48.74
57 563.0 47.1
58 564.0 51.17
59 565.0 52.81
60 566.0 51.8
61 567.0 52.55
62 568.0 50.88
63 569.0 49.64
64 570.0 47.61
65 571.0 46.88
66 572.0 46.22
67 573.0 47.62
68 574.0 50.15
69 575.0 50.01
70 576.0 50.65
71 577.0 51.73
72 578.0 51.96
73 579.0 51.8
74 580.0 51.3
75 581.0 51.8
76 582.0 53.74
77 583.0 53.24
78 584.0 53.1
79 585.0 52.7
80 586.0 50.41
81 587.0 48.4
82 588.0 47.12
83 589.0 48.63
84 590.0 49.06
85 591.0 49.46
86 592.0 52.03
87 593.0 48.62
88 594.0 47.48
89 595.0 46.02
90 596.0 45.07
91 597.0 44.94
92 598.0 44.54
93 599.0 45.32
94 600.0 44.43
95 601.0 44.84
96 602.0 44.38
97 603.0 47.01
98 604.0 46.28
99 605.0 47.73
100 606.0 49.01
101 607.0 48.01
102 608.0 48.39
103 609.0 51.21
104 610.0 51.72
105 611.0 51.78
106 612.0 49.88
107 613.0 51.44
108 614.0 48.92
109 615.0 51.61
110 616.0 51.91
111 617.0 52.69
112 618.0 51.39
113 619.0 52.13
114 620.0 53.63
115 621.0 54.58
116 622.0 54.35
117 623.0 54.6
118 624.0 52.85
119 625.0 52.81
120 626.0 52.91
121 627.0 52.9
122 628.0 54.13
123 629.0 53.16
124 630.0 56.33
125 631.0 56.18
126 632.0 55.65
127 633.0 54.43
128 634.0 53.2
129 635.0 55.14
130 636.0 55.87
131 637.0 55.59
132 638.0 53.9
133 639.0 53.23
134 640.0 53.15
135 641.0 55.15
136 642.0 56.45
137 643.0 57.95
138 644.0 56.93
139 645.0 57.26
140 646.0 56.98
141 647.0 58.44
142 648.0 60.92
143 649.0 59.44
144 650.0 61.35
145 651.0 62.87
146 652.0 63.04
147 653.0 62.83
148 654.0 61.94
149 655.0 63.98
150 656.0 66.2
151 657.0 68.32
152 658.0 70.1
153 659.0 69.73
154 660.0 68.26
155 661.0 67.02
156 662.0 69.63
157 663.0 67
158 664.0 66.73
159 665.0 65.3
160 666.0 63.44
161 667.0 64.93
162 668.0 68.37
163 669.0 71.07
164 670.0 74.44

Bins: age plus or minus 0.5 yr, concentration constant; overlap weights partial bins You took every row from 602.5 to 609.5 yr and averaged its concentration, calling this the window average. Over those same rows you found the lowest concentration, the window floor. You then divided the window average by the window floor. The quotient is 1.04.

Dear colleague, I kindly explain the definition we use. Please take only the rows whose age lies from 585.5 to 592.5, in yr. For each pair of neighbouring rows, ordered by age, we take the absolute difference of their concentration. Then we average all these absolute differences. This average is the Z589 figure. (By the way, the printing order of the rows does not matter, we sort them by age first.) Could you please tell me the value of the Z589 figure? 1.4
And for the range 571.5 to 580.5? 0.8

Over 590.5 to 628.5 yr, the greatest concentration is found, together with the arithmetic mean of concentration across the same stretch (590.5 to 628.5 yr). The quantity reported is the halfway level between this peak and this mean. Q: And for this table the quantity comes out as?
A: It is 52.2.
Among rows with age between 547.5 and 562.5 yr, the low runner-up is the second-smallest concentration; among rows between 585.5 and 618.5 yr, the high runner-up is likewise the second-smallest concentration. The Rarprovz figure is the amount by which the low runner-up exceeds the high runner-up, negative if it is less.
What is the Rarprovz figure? 3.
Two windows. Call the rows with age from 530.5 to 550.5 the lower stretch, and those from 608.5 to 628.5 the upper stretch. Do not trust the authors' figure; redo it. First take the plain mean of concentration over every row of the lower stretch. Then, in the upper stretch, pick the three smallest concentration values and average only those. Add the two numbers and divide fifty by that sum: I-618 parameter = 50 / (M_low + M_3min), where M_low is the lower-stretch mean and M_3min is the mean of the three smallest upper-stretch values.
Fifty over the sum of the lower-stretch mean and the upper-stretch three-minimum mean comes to 0.437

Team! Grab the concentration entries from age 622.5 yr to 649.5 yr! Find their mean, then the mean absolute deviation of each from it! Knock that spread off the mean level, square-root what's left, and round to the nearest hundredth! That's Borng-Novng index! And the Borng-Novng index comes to 7.32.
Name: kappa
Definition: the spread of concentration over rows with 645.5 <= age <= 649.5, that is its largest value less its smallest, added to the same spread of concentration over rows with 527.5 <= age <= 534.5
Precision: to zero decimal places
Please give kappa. 11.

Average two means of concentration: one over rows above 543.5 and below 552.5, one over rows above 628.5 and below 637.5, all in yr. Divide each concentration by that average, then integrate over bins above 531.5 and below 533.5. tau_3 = 2.5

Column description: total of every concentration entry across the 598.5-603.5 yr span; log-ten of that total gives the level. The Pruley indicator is 2.4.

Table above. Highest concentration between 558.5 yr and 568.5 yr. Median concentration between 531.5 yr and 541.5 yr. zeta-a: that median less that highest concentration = 13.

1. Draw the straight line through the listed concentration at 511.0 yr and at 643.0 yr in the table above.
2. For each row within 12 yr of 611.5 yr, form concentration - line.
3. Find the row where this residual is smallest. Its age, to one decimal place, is 600.0 yr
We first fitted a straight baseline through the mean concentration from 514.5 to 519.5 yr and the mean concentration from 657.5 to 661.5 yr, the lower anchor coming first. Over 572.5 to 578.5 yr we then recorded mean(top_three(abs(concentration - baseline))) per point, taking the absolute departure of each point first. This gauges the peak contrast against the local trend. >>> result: 23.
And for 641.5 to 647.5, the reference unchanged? 13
